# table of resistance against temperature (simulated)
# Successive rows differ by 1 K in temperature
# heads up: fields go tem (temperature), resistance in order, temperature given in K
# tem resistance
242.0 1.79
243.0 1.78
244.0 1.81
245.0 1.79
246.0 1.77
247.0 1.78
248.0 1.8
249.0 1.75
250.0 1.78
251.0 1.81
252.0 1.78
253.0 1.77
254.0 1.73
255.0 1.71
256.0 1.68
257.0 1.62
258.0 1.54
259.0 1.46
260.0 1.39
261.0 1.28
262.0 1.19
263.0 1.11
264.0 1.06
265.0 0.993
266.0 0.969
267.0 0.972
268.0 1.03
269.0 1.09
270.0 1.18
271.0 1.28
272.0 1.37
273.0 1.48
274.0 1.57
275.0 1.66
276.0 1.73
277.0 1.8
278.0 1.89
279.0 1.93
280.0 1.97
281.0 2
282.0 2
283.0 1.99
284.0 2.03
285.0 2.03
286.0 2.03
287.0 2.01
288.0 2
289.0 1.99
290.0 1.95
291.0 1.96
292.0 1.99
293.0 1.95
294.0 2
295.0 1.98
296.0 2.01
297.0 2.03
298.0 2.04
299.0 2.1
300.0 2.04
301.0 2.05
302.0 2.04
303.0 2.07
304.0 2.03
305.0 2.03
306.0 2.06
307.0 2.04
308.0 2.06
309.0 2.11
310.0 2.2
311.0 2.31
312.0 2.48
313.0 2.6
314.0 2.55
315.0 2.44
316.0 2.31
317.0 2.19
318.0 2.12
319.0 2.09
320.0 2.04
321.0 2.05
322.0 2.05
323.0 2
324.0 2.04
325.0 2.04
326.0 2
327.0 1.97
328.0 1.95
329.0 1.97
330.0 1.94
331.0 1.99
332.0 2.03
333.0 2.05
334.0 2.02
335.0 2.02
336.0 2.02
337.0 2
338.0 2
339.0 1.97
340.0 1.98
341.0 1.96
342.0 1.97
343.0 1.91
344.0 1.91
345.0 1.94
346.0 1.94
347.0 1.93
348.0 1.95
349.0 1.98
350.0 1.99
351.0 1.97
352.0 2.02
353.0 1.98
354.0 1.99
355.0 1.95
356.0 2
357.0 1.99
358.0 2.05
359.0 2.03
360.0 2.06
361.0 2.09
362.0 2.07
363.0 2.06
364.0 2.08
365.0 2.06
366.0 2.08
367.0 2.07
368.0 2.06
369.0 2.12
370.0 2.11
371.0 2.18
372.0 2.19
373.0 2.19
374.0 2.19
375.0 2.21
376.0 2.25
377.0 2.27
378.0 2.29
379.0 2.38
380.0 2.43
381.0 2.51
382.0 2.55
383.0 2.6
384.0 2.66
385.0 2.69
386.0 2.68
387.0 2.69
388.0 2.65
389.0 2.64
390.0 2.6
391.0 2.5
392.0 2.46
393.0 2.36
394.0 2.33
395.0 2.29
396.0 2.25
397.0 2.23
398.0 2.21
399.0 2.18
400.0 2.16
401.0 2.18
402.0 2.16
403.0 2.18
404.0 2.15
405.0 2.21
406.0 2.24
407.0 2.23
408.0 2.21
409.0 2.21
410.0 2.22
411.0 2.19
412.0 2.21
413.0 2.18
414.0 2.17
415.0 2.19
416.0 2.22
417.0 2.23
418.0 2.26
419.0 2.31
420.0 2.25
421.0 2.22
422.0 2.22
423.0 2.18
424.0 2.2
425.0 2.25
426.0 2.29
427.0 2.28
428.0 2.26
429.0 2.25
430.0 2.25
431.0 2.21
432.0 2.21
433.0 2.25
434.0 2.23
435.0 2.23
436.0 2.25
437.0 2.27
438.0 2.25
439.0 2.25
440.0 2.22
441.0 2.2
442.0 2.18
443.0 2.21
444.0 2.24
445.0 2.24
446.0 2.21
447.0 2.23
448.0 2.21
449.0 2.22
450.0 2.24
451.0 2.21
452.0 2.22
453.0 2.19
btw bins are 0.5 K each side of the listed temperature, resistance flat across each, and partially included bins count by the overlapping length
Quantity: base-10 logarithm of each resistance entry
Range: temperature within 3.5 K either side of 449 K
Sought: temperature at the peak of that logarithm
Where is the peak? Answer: 450.0 K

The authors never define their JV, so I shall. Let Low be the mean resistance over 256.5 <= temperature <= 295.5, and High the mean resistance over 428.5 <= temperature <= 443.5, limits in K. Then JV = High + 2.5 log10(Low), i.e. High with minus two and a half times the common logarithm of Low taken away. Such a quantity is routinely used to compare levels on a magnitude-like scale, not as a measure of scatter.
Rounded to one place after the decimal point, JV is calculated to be 2.8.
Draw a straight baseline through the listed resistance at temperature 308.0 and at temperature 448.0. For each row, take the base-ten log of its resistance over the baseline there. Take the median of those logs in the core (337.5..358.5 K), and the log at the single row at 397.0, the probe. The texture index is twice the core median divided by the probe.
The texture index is -3.7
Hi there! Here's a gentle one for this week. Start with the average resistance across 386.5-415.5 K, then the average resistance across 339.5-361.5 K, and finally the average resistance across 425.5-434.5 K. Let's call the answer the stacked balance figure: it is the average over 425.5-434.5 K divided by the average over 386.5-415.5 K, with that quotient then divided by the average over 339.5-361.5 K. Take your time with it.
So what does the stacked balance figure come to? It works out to 0.495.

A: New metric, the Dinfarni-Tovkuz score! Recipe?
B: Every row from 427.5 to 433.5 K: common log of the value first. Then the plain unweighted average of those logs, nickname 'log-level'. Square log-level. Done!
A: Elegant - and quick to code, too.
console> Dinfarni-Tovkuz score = 0.122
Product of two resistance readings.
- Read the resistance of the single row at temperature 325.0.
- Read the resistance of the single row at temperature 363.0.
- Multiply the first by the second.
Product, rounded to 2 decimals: 4.20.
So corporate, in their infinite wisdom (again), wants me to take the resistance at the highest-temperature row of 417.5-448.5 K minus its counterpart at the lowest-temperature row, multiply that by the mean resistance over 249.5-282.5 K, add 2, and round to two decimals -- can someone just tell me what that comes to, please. 1.92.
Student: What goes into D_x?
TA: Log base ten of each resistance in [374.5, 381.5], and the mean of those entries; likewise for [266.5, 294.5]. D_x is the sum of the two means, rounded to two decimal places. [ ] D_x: 0.60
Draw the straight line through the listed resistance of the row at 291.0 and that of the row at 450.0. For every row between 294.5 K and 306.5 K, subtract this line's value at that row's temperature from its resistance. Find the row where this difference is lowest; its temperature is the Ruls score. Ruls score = 295.0 K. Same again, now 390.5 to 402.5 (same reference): 402.0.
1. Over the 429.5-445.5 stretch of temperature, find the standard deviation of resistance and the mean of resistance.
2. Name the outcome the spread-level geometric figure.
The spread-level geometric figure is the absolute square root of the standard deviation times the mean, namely 0.23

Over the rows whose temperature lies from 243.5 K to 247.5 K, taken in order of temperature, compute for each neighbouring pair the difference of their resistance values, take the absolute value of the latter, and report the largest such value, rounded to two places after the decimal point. 0.02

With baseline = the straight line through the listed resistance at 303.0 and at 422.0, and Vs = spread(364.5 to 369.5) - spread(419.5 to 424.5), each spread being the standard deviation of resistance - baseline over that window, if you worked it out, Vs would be -0.004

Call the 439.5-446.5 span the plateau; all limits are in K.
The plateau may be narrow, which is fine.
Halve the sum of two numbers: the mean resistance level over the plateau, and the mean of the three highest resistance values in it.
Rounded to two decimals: 2.22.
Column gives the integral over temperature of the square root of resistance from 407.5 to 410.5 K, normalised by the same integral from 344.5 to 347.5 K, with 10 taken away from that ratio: -8.931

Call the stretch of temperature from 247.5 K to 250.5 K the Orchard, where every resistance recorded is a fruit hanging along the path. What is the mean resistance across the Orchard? 1.78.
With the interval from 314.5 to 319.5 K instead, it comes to 2.23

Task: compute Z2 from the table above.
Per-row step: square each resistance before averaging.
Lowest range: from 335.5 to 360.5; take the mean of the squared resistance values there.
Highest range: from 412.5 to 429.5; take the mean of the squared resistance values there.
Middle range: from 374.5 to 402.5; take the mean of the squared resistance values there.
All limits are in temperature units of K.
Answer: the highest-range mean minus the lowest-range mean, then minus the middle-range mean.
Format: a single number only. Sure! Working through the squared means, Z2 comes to -5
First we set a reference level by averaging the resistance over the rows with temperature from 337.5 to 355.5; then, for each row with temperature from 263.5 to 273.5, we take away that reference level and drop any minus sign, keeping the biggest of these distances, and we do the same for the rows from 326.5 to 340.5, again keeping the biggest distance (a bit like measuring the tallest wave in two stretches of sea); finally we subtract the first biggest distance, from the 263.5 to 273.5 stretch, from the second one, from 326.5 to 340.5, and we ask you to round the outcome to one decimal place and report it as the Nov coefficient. -0.9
